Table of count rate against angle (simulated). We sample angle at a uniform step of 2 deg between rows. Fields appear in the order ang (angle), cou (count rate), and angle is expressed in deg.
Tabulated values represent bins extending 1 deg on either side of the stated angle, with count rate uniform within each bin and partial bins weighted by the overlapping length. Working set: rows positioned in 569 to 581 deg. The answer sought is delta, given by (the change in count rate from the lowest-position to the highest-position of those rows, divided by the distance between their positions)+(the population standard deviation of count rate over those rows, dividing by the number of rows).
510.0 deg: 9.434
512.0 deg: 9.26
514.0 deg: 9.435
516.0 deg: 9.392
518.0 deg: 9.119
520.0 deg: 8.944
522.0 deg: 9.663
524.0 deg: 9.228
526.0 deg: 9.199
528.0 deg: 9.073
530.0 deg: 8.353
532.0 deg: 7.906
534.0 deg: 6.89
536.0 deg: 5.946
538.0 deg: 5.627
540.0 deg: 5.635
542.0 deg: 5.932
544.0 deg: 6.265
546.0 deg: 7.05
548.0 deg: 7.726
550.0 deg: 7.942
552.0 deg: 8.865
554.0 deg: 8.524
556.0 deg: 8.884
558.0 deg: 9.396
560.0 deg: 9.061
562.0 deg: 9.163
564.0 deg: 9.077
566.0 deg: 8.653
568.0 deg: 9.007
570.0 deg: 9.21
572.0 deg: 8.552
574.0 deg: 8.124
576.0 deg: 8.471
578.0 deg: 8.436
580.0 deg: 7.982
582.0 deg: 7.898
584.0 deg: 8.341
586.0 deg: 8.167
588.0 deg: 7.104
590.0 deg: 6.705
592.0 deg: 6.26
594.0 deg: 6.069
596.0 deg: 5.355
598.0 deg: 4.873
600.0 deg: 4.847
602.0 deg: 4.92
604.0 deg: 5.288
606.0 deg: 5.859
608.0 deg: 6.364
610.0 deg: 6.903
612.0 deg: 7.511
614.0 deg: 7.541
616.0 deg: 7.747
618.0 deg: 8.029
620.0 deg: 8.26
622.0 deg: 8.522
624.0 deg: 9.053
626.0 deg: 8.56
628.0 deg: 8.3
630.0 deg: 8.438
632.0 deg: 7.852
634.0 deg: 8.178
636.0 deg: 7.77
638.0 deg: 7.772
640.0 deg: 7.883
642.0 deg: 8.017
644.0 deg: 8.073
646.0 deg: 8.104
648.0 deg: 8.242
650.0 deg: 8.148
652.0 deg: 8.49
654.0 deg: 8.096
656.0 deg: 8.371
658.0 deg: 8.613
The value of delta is 0.27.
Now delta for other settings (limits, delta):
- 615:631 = 0.41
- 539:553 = 1.37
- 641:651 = 0.09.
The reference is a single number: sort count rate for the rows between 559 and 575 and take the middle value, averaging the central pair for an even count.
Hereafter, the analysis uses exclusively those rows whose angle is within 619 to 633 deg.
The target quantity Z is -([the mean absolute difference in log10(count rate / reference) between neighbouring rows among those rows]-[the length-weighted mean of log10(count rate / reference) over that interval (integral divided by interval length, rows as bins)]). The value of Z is -0.050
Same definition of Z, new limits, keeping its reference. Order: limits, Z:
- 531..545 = -0.191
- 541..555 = -0.119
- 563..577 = -0.035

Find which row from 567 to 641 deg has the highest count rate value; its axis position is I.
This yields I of 570.0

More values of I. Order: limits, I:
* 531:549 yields 532.0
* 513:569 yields 522.0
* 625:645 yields 626.0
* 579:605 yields 584.0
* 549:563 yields 558.0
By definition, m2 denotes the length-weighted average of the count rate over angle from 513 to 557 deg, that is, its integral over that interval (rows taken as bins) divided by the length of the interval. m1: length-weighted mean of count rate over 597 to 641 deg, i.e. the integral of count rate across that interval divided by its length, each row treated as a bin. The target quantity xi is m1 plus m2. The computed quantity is 15.3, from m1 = 7.29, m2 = 7.98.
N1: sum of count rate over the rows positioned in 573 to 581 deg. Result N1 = 33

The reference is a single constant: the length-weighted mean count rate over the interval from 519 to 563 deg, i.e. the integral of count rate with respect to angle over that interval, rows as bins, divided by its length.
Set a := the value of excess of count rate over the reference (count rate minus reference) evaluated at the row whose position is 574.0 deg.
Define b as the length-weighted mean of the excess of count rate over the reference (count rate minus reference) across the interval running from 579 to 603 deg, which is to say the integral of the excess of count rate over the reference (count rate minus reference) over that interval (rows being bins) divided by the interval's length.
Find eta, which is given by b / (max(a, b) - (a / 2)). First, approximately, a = 0.2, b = -1.42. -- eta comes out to -18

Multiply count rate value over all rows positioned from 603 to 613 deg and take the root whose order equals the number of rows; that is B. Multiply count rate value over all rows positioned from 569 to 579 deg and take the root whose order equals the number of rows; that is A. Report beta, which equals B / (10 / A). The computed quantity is 5.4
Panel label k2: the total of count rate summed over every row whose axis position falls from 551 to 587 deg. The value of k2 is 156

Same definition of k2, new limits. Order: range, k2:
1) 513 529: 74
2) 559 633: 281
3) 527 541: 49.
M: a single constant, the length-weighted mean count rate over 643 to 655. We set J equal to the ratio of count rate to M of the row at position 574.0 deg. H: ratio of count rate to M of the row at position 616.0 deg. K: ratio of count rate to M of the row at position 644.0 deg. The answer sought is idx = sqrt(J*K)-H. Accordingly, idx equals 0.04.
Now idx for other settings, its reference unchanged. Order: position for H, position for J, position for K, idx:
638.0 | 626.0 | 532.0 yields 0.06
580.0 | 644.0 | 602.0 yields -0.21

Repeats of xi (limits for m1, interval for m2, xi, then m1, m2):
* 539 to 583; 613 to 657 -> 16.3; 8.18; 8.16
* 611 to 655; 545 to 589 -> 16.6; 8.12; 8.44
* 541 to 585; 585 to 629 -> 15.2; 8.30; 6.92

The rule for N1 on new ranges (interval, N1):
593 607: 37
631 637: 24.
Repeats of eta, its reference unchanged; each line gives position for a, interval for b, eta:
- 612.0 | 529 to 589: 0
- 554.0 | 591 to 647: -3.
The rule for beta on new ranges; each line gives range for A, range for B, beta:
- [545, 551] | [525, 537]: 5.9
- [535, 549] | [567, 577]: 5.4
